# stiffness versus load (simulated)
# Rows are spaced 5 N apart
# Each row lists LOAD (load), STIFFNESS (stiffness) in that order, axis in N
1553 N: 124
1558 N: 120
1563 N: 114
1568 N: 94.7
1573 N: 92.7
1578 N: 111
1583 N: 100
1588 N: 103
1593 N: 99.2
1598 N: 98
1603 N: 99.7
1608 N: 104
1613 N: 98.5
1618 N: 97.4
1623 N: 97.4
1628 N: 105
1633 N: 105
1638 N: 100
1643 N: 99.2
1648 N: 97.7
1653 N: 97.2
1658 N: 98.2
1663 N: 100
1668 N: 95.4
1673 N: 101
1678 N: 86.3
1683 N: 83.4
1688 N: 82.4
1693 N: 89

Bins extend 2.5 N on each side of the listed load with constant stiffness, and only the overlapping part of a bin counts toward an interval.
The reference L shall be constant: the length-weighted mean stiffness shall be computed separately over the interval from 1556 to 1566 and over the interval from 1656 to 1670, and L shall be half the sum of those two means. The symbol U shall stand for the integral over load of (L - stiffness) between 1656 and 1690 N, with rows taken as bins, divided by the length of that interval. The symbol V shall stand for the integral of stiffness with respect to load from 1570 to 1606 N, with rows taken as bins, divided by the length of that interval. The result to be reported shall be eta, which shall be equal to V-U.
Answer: 86.1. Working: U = 14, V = 100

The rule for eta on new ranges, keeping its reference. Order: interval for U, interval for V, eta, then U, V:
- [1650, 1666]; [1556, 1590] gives 96.4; 8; 105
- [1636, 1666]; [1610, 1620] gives 90.1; 8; 98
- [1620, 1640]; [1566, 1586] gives 94.8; 5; 100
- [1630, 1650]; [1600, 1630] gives 94.0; 6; 100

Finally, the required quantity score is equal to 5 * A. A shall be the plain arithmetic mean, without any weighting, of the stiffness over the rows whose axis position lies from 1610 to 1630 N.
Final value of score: 498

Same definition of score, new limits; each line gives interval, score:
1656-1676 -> 493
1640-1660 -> 490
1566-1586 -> 498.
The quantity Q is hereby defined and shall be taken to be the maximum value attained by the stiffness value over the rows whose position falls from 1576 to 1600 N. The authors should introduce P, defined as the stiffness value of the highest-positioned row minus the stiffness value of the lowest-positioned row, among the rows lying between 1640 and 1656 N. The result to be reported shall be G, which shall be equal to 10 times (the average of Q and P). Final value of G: 545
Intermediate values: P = -2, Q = 111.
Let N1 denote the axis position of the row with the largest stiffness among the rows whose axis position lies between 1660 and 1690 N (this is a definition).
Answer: 1673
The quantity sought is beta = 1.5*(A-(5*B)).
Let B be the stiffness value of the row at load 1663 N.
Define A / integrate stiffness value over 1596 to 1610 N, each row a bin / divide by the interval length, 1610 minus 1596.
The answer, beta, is -599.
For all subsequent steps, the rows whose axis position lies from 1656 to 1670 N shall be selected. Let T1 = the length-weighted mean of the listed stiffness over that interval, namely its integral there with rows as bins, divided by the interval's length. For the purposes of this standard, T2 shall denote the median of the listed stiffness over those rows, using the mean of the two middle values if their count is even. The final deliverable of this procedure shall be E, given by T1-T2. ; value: -0.3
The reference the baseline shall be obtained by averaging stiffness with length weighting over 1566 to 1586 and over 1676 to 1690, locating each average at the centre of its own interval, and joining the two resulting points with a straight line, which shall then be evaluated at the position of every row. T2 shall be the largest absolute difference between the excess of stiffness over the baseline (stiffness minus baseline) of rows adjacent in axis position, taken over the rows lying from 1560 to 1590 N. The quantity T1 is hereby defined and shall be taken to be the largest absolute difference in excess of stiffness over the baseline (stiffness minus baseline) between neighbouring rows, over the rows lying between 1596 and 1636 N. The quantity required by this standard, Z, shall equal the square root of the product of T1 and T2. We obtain 13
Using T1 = 8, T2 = 19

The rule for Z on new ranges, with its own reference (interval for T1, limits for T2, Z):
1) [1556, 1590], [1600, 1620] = 10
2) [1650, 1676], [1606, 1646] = 7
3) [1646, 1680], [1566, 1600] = 16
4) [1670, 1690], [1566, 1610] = 16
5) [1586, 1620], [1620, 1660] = 6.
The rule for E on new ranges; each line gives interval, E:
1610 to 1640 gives 1.4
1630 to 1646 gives 1.4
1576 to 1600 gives 2.1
